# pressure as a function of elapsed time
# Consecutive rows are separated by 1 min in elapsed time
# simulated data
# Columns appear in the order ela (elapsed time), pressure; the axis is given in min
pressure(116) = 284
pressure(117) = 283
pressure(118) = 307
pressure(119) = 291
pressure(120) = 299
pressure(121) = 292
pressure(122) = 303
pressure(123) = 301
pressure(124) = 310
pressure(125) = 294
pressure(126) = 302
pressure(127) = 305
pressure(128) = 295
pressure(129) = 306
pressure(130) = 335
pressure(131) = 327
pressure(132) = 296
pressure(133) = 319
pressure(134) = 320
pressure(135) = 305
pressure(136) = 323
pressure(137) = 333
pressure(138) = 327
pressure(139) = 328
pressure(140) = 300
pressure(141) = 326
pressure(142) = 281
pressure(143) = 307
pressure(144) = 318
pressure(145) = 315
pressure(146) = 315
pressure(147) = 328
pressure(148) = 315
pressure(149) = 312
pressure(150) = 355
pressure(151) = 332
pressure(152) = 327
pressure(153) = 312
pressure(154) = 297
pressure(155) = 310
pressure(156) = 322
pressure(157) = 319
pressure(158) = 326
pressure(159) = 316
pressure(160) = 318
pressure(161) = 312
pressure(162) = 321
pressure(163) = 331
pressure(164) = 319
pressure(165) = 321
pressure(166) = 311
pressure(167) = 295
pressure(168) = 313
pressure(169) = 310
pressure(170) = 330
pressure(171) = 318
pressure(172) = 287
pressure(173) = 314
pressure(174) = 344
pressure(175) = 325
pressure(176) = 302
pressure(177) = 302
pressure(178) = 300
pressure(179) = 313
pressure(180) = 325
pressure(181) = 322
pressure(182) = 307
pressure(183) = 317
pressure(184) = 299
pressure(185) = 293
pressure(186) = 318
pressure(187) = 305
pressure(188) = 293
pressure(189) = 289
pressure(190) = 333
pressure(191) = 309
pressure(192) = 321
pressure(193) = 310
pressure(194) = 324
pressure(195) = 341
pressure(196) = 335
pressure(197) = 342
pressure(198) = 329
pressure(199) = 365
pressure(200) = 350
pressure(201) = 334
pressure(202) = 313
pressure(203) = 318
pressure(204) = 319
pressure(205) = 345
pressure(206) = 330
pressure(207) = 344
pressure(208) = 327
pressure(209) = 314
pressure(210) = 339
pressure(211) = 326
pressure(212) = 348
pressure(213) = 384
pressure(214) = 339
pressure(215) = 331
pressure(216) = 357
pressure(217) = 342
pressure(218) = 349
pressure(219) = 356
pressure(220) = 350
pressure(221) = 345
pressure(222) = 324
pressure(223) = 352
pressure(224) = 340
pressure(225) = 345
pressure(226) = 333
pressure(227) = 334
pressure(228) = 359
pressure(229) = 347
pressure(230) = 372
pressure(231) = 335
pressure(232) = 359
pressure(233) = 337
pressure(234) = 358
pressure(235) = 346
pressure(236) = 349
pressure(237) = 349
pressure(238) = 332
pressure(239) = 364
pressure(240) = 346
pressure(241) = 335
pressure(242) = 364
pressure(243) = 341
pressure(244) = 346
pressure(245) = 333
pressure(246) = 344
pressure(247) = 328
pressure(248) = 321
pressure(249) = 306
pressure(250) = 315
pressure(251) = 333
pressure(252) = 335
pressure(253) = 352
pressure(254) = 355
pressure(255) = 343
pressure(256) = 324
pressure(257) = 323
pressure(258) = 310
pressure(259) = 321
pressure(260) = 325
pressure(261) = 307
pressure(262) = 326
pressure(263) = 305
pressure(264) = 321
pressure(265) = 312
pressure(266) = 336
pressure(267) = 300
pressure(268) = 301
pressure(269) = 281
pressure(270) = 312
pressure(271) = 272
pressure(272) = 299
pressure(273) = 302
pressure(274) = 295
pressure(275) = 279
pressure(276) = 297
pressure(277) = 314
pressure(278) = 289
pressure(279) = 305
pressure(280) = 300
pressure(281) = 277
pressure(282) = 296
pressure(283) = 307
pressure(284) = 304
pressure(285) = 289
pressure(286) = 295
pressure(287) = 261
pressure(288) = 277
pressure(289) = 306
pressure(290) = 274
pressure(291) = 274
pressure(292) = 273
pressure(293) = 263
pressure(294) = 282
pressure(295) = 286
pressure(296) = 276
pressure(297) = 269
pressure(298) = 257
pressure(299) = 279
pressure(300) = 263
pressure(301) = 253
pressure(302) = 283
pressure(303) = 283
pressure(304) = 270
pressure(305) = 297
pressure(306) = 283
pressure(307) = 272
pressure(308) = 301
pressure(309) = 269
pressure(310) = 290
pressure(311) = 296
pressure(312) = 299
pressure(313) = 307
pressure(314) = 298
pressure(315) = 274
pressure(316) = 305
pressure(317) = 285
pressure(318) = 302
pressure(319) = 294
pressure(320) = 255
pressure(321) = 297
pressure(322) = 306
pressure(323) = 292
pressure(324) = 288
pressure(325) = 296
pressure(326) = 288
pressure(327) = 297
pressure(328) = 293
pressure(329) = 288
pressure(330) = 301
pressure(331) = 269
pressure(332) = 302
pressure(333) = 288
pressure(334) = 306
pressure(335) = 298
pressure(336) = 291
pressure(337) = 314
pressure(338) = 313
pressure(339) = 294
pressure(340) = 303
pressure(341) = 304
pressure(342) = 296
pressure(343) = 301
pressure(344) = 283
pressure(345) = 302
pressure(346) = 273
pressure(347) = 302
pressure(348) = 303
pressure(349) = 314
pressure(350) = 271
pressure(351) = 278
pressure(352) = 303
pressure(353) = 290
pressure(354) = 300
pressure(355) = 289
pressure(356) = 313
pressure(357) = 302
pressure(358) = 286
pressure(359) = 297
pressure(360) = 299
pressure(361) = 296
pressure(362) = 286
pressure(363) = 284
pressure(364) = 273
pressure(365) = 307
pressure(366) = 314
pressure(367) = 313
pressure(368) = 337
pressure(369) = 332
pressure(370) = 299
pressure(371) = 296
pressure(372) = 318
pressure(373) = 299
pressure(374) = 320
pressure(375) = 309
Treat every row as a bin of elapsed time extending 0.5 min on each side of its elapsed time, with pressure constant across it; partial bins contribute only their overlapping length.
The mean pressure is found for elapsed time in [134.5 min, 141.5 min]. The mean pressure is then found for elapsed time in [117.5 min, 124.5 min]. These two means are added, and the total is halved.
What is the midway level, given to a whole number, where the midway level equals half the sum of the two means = 310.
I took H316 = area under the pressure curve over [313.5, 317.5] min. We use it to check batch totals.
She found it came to 1162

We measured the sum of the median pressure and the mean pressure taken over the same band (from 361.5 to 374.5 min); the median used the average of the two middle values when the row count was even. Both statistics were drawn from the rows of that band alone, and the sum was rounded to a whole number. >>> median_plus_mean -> 613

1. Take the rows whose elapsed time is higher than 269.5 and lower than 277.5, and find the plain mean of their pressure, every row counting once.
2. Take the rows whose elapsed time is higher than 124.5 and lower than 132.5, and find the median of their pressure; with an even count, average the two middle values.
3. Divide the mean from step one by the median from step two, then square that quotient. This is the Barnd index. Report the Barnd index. 0.95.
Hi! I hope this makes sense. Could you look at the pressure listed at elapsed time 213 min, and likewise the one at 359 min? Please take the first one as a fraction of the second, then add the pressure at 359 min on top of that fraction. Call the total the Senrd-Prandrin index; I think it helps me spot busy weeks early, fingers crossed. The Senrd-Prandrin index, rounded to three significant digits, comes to 298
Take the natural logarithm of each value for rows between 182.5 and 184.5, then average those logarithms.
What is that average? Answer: 5.73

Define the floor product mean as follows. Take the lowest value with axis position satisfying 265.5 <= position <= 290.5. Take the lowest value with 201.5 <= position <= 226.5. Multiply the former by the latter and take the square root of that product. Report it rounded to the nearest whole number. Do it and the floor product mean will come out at 286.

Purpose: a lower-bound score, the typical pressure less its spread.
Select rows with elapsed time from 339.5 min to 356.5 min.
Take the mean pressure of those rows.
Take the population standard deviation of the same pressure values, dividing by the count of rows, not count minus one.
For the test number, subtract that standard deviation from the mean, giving 283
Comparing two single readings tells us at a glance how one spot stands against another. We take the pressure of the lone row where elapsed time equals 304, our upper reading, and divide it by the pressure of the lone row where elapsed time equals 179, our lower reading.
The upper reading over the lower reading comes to 0.86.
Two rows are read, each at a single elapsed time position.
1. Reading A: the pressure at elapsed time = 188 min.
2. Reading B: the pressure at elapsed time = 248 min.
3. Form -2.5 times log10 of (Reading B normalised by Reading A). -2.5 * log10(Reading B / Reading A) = -0.10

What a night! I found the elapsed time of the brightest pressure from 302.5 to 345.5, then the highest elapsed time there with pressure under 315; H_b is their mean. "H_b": 341.0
